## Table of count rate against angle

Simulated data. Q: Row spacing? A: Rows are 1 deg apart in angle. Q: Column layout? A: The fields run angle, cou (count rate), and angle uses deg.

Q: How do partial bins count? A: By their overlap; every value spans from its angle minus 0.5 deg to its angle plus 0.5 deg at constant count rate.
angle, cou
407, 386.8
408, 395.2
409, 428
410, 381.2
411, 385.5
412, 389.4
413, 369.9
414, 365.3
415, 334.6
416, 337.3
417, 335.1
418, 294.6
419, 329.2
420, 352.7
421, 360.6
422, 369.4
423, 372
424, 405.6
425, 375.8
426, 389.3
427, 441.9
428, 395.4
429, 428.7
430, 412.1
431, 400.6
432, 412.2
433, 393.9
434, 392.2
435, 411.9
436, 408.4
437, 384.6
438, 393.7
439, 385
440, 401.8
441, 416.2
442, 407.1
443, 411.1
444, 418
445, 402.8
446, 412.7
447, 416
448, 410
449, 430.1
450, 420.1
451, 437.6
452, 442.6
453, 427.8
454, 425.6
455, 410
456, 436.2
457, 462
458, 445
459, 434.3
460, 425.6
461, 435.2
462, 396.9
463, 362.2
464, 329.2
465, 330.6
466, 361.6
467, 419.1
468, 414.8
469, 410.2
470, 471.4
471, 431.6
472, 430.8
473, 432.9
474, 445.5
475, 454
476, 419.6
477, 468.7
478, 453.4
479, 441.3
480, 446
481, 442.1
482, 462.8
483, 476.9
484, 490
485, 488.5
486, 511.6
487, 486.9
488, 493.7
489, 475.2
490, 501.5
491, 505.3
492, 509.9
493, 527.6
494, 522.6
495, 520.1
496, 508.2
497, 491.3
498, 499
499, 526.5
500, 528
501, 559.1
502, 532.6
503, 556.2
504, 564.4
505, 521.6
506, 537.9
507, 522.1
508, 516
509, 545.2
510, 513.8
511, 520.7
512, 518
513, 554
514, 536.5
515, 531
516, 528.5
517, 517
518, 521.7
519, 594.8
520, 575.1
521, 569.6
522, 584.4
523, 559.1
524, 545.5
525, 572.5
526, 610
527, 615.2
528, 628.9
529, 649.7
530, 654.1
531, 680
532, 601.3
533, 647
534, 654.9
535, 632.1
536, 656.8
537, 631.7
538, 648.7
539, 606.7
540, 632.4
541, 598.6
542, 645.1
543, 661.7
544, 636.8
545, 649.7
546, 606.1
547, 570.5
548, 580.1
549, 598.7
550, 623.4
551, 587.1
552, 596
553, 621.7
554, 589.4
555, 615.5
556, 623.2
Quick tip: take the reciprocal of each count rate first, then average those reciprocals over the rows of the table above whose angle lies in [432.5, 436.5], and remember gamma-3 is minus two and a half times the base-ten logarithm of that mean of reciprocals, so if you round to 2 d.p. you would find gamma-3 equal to 6.51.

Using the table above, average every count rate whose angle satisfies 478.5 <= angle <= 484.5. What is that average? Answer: 460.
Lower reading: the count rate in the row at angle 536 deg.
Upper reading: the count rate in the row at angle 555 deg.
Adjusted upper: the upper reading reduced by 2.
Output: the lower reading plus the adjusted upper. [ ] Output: 1270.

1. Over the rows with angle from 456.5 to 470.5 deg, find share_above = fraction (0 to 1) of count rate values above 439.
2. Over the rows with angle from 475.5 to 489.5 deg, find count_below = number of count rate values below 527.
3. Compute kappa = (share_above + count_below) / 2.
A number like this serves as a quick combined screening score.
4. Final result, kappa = 7.1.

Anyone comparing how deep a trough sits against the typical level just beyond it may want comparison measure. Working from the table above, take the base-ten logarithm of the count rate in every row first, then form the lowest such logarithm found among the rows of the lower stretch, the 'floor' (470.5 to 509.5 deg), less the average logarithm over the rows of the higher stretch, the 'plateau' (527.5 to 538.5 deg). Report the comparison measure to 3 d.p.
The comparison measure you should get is -0.186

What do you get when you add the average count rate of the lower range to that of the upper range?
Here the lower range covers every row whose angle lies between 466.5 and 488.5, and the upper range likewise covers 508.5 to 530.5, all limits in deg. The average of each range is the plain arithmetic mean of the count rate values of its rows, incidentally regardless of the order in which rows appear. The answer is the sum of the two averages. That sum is 1020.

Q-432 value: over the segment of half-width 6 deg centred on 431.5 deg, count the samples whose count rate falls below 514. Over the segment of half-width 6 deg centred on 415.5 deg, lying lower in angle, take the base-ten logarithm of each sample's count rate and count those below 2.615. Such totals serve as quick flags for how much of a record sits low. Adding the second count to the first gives 24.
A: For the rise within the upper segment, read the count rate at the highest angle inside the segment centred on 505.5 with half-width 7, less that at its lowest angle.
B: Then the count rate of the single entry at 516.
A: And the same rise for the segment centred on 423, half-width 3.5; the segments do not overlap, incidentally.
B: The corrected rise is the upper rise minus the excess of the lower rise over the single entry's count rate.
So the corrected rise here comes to 483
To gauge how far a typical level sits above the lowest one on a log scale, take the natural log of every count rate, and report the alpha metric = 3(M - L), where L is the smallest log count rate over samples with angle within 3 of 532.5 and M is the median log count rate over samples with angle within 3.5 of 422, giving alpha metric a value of -1.46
